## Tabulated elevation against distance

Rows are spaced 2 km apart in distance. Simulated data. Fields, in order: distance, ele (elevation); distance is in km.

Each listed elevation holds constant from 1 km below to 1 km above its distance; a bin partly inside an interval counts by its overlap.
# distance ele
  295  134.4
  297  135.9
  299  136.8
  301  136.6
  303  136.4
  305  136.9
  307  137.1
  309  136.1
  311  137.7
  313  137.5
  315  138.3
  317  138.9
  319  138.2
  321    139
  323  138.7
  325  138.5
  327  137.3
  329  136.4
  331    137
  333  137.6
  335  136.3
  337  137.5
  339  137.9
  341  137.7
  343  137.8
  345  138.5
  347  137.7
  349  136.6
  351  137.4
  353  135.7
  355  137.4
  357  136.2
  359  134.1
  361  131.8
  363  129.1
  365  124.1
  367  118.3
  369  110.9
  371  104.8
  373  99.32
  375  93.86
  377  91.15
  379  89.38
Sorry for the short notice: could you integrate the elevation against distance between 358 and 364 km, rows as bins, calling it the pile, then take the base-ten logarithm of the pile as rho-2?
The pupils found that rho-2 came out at 2.90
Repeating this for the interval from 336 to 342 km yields 2.92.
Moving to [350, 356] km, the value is 2.91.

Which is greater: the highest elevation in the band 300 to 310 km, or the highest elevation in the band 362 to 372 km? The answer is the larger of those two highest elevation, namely 137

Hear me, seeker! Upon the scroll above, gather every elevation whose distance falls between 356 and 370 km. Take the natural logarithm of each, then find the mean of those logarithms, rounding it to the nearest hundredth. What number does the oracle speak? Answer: 4.84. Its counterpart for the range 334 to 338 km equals 4.92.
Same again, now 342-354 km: 4.92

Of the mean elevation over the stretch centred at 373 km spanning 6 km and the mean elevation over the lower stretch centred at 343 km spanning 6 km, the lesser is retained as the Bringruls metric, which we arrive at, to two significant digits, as 99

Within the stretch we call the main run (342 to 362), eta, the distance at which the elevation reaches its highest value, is 345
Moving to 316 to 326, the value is 321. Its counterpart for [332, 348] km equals 345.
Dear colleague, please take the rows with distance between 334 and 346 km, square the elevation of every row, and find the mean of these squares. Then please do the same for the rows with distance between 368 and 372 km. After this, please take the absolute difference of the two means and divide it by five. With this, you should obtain 1460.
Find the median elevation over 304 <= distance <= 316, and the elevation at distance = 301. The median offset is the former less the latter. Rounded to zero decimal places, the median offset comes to 1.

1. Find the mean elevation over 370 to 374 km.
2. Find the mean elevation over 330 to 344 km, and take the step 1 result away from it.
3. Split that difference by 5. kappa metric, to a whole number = 7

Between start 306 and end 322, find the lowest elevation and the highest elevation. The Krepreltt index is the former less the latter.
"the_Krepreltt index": -2.9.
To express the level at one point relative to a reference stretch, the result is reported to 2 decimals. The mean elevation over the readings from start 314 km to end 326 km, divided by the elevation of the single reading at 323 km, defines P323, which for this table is 1.00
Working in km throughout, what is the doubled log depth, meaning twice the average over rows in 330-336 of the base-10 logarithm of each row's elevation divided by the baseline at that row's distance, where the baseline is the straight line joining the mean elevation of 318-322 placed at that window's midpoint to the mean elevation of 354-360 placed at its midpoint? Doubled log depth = -0.004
